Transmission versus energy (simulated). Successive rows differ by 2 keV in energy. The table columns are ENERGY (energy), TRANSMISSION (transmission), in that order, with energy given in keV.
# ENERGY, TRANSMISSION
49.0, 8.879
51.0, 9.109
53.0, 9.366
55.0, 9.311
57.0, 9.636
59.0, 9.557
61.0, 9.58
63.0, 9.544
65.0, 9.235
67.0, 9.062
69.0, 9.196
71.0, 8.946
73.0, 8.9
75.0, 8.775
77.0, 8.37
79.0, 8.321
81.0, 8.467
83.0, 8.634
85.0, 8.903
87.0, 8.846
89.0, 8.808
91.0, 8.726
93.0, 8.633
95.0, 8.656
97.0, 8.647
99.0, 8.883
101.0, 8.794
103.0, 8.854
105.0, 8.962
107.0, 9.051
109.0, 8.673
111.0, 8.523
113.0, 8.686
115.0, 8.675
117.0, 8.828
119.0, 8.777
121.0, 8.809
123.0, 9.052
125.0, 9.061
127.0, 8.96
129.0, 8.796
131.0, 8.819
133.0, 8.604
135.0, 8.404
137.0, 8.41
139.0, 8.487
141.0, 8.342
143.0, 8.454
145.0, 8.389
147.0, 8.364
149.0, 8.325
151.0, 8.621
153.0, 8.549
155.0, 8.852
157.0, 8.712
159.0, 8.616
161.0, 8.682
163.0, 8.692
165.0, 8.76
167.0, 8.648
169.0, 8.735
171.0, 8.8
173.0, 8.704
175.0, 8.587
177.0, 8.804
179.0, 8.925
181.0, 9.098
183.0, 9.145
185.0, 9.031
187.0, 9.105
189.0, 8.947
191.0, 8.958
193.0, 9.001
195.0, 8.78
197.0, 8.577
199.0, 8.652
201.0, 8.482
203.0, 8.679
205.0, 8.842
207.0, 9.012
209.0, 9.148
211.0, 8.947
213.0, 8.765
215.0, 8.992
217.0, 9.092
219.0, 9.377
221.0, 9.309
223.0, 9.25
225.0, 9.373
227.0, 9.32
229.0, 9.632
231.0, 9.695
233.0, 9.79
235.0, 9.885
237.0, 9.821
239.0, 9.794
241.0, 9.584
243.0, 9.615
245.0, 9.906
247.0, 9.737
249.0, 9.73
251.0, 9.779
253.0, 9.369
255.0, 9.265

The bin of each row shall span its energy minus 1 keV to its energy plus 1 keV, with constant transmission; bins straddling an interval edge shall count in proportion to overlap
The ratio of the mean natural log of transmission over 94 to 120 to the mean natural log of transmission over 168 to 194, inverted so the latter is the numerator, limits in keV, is 1.01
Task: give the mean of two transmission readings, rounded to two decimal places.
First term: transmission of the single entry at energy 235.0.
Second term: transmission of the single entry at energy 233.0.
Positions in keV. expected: 9.84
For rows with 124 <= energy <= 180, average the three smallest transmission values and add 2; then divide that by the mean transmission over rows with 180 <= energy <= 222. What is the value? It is 1.16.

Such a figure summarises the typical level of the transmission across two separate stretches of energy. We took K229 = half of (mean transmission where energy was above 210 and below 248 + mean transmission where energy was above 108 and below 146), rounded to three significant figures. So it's 9.07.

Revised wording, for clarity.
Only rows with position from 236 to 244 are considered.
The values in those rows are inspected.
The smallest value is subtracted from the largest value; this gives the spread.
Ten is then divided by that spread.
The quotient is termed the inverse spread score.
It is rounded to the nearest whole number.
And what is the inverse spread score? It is 42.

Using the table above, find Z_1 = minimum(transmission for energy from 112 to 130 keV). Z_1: 8.675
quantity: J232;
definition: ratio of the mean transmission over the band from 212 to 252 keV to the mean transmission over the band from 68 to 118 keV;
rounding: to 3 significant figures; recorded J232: 1.09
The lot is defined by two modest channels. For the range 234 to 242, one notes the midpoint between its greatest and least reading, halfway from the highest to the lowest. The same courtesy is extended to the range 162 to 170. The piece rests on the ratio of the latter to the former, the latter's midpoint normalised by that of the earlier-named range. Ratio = 0.89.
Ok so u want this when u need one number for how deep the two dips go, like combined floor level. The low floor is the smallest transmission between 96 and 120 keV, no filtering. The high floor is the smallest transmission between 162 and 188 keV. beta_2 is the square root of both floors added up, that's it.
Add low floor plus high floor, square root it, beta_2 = 4.14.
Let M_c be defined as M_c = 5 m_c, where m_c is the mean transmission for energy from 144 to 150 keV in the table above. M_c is 41.8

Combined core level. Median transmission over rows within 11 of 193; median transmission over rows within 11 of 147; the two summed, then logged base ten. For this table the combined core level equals 1.24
